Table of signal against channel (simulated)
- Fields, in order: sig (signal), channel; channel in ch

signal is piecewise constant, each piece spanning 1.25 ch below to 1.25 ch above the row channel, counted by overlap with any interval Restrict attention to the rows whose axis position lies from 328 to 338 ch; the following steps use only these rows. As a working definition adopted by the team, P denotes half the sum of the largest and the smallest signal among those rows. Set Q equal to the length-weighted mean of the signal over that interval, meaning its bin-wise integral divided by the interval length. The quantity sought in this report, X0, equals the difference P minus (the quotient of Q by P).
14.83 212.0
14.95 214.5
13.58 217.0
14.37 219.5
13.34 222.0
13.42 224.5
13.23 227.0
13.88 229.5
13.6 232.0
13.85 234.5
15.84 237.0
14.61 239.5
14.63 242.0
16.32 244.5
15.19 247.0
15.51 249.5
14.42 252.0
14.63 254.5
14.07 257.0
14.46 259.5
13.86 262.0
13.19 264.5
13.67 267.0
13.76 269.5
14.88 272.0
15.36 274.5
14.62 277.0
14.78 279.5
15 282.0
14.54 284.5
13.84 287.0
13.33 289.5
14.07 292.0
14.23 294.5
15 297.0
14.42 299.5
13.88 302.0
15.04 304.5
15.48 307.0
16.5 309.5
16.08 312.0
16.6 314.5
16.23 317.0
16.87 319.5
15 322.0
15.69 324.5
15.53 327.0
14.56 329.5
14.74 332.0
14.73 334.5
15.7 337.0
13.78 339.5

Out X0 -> 14.1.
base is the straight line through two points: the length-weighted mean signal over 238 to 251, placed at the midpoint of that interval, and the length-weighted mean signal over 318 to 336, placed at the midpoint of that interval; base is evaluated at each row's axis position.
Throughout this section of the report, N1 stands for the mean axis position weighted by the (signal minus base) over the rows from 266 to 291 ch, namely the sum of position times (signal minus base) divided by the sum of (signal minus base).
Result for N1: 279.0 ch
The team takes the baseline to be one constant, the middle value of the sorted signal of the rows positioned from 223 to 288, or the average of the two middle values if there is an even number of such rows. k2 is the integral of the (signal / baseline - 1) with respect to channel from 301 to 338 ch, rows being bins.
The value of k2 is 2.6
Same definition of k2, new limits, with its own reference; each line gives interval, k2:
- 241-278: 0.2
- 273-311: 0.5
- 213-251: -0.2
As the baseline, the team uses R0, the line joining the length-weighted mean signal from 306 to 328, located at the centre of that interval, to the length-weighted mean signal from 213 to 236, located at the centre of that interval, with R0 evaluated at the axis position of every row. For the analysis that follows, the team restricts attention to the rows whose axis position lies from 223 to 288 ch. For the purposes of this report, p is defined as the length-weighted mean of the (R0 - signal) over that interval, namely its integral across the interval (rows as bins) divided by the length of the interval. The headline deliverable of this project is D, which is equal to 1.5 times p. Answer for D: 0.2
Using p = 0.14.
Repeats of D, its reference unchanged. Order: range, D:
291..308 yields 1.5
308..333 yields 0.5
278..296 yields 1.5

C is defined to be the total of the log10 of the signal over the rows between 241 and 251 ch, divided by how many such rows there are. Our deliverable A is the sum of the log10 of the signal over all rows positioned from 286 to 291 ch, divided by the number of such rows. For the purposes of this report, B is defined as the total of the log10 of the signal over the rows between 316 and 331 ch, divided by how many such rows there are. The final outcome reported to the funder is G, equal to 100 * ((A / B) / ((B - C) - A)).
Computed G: -84.2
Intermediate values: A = 1.13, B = 1.19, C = 1.19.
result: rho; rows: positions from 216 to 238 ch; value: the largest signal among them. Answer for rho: 15.84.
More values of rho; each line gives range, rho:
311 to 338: 16.87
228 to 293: 16.32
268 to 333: 16.87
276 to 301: 15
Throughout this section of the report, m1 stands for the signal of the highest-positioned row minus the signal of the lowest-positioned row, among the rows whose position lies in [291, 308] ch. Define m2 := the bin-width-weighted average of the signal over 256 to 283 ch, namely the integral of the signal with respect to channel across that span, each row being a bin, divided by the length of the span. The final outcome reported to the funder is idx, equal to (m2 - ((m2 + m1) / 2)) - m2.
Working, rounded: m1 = 1.4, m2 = 14.3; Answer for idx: -7.9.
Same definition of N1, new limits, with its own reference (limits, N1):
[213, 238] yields 225.0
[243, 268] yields 263.8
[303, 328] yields 315.8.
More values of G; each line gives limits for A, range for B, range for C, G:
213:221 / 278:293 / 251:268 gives -87.2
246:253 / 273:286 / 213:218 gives -86.7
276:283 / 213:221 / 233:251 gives -84.8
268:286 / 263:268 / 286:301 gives -87.0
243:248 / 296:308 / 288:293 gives -87.9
